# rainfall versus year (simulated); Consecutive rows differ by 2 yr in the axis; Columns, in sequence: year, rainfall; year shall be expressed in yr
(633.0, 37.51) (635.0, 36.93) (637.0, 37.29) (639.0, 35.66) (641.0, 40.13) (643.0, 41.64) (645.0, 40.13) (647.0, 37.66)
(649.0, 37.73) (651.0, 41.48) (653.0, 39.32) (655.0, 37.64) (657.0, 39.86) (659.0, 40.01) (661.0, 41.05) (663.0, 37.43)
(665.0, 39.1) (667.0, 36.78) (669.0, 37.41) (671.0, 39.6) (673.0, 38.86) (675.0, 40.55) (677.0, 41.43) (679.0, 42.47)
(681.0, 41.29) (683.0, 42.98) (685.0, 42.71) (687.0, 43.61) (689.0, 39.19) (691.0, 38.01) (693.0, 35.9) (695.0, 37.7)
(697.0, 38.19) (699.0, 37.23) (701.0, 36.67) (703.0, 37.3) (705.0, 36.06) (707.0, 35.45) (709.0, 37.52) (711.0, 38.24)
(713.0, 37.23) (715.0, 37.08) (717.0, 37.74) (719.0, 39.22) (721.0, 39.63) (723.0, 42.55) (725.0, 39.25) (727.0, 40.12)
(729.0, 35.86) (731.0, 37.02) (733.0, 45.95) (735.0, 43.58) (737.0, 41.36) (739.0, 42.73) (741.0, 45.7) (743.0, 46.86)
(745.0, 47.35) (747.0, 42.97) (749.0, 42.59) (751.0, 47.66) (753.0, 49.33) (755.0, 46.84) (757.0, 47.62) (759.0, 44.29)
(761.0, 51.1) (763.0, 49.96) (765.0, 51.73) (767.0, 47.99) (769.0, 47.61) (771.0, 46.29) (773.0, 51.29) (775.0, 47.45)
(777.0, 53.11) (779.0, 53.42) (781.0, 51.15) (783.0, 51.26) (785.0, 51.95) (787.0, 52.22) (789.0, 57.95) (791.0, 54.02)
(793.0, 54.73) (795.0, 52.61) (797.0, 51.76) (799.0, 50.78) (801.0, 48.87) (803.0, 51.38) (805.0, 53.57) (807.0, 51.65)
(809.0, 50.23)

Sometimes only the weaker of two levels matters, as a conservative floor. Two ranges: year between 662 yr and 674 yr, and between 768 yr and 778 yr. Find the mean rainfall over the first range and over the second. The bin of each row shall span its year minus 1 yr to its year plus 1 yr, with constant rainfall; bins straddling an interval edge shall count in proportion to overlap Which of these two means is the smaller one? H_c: 38.2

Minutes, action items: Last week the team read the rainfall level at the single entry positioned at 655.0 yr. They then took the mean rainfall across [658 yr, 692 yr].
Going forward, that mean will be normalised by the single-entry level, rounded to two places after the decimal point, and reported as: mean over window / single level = 1.07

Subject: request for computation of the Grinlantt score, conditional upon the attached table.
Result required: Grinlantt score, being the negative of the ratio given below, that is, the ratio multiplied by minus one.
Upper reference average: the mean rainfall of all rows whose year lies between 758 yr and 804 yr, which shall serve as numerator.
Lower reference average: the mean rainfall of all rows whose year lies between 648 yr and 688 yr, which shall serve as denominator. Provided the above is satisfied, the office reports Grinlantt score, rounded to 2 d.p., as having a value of -1.27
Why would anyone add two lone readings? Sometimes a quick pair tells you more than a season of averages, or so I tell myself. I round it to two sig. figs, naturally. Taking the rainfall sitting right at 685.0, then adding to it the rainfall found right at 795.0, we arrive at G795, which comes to 95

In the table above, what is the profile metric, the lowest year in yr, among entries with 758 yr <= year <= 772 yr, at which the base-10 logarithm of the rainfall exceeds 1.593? 759.0 yr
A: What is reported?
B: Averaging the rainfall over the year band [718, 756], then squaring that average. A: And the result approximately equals 1847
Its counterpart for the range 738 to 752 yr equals 2036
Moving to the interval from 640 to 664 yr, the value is 1561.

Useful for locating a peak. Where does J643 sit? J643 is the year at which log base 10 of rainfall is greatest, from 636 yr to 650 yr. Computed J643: 643.0 yr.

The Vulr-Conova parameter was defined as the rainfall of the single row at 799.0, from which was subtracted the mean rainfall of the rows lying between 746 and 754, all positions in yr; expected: 5.1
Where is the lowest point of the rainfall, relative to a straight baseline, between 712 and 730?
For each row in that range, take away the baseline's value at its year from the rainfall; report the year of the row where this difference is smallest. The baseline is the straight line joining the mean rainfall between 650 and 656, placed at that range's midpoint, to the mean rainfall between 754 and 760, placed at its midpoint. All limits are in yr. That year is 729.0 yr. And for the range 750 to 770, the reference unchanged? 759.0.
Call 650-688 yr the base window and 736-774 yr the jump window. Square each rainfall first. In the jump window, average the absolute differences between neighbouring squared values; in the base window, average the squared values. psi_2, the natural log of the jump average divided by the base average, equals -1.9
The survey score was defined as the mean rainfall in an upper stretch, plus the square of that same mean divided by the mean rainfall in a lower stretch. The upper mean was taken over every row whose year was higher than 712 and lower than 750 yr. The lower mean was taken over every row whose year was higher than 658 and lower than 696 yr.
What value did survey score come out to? 84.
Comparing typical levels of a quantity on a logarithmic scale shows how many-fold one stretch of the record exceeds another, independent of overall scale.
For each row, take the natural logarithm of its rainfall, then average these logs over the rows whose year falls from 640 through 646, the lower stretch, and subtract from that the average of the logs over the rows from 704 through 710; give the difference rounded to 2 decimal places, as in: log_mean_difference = 0.11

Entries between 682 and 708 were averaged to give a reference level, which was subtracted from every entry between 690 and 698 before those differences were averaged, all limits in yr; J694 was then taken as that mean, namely -1.1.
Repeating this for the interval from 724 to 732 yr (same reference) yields -0.5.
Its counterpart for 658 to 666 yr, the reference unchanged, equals 0.9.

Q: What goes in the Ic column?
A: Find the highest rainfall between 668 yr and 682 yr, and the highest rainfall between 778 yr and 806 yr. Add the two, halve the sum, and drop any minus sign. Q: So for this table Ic 50.2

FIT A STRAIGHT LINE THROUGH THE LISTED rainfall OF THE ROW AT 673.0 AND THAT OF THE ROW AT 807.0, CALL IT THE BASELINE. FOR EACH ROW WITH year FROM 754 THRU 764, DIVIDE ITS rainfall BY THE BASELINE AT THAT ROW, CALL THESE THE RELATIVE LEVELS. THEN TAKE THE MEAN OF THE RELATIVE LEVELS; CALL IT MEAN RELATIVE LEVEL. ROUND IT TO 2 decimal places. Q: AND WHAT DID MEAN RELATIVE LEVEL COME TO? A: 1.02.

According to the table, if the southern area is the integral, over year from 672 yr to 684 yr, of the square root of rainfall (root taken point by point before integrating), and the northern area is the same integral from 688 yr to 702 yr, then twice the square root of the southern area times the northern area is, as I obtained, 163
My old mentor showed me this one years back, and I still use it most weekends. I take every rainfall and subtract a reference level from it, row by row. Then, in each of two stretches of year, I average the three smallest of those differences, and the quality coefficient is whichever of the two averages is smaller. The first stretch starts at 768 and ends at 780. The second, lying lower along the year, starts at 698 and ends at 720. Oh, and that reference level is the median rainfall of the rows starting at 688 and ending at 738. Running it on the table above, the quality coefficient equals -1.68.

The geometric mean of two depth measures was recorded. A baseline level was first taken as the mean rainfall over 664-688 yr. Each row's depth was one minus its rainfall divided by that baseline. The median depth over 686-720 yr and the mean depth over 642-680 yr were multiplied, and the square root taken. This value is 0.045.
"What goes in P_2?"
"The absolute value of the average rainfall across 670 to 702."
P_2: 39.8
